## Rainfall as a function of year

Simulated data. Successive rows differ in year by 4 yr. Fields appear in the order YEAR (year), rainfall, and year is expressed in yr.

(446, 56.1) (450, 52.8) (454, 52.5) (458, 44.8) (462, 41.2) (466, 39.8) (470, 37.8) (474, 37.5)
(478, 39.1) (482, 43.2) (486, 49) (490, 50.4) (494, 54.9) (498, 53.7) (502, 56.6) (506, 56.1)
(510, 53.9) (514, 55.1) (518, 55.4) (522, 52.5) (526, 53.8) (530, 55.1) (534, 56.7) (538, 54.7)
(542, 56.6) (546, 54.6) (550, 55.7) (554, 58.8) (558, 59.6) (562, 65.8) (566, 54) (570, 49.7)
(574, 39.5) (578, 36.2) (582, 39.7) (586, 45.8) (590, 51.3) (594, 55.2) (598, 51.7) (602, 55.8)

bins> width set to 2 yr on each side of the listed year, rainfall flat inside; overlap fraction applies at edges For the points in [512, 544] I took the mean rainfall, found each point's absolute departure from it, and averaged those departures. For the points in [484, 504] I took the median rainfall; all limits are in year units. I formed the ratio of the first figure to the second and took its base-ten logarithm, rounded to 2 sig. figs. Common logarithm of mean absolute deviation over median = -1.7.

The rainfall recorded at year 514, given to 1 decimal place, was 55.1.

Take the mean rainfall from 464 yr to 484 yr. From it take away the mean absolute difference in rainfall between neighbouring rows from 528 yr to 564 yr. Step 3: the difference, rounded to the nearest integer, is 37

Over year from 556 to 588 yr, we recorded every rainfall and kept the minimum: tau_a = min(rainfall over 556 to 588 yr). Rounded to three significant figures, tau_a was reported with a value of 36.2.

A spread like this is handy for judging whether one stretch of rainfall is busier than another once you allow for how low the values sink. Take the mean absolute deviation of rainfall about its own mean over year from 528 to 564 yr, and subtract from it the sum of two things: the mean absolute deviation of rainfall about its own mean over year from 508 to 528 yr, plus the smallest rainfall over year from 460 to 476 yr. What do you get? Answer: -36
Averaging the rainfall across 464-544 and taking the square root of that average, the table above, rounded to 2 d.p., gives 7.11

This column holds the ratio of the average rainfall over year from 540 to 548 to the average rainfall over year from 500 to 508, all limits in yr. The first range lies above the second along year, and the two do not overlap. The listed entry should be 0.99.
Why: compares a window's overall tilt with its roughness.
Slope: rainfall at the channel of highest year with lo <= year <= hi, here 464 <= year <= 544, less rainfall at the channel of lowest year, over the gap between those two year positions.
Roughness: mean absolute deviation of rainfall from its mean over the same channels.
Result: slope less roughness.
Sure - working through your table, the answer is -5.52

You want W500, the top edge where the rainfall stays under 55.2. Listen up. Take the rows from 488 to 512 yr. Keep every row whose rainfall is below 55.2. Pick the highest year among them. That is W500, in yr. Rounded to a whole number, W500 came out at 510 yr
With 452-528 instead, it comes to 526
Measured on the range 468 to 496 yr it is 494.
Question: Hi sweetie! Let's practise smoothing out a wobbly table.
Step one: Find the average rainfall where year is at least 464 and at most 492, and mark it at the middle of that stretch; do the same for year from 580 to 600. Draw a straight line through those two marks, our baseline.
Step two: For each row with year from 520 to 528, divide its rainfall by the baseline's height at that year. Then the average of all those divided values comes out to 1.18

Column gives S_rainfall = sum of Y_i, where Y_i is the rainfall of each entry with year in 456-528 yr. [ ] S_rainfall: 875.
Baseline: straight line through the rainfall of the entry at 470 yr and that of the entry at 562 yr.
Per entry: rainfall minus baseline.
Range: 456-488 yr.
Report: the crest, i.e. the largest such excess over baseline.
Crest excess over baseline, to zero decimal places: 11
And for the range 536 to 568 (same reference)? 0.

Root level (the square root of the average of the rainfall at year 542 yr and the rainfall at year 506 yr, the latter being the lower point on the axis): 7.5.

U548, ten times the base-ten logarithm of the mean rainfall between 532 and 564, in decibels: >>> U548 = 17.6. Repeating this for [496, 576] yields 17.4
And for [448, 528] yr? 16.9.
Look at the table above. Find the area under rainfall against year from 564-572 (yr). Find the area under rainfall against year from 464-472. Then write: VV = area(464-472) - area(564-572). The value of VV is -104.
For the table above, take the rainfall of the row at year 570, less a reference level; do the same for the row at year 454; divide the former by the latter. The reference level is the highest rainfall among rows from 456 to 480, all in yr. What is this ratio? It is 0.64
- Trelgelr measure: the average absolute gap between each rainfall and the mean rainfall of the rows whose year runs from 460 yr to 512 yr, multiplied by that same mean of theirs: 322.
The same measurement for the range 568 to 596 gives 267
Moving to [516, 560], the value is 87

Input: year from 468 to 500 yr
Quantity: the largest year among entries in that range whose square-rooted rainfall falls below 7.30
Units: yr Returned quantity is 490 yr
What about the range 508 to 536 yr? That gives 522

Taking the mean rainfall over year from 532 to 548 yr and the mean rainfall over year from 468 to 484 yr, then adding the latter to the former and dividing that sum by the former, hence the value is 1.71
